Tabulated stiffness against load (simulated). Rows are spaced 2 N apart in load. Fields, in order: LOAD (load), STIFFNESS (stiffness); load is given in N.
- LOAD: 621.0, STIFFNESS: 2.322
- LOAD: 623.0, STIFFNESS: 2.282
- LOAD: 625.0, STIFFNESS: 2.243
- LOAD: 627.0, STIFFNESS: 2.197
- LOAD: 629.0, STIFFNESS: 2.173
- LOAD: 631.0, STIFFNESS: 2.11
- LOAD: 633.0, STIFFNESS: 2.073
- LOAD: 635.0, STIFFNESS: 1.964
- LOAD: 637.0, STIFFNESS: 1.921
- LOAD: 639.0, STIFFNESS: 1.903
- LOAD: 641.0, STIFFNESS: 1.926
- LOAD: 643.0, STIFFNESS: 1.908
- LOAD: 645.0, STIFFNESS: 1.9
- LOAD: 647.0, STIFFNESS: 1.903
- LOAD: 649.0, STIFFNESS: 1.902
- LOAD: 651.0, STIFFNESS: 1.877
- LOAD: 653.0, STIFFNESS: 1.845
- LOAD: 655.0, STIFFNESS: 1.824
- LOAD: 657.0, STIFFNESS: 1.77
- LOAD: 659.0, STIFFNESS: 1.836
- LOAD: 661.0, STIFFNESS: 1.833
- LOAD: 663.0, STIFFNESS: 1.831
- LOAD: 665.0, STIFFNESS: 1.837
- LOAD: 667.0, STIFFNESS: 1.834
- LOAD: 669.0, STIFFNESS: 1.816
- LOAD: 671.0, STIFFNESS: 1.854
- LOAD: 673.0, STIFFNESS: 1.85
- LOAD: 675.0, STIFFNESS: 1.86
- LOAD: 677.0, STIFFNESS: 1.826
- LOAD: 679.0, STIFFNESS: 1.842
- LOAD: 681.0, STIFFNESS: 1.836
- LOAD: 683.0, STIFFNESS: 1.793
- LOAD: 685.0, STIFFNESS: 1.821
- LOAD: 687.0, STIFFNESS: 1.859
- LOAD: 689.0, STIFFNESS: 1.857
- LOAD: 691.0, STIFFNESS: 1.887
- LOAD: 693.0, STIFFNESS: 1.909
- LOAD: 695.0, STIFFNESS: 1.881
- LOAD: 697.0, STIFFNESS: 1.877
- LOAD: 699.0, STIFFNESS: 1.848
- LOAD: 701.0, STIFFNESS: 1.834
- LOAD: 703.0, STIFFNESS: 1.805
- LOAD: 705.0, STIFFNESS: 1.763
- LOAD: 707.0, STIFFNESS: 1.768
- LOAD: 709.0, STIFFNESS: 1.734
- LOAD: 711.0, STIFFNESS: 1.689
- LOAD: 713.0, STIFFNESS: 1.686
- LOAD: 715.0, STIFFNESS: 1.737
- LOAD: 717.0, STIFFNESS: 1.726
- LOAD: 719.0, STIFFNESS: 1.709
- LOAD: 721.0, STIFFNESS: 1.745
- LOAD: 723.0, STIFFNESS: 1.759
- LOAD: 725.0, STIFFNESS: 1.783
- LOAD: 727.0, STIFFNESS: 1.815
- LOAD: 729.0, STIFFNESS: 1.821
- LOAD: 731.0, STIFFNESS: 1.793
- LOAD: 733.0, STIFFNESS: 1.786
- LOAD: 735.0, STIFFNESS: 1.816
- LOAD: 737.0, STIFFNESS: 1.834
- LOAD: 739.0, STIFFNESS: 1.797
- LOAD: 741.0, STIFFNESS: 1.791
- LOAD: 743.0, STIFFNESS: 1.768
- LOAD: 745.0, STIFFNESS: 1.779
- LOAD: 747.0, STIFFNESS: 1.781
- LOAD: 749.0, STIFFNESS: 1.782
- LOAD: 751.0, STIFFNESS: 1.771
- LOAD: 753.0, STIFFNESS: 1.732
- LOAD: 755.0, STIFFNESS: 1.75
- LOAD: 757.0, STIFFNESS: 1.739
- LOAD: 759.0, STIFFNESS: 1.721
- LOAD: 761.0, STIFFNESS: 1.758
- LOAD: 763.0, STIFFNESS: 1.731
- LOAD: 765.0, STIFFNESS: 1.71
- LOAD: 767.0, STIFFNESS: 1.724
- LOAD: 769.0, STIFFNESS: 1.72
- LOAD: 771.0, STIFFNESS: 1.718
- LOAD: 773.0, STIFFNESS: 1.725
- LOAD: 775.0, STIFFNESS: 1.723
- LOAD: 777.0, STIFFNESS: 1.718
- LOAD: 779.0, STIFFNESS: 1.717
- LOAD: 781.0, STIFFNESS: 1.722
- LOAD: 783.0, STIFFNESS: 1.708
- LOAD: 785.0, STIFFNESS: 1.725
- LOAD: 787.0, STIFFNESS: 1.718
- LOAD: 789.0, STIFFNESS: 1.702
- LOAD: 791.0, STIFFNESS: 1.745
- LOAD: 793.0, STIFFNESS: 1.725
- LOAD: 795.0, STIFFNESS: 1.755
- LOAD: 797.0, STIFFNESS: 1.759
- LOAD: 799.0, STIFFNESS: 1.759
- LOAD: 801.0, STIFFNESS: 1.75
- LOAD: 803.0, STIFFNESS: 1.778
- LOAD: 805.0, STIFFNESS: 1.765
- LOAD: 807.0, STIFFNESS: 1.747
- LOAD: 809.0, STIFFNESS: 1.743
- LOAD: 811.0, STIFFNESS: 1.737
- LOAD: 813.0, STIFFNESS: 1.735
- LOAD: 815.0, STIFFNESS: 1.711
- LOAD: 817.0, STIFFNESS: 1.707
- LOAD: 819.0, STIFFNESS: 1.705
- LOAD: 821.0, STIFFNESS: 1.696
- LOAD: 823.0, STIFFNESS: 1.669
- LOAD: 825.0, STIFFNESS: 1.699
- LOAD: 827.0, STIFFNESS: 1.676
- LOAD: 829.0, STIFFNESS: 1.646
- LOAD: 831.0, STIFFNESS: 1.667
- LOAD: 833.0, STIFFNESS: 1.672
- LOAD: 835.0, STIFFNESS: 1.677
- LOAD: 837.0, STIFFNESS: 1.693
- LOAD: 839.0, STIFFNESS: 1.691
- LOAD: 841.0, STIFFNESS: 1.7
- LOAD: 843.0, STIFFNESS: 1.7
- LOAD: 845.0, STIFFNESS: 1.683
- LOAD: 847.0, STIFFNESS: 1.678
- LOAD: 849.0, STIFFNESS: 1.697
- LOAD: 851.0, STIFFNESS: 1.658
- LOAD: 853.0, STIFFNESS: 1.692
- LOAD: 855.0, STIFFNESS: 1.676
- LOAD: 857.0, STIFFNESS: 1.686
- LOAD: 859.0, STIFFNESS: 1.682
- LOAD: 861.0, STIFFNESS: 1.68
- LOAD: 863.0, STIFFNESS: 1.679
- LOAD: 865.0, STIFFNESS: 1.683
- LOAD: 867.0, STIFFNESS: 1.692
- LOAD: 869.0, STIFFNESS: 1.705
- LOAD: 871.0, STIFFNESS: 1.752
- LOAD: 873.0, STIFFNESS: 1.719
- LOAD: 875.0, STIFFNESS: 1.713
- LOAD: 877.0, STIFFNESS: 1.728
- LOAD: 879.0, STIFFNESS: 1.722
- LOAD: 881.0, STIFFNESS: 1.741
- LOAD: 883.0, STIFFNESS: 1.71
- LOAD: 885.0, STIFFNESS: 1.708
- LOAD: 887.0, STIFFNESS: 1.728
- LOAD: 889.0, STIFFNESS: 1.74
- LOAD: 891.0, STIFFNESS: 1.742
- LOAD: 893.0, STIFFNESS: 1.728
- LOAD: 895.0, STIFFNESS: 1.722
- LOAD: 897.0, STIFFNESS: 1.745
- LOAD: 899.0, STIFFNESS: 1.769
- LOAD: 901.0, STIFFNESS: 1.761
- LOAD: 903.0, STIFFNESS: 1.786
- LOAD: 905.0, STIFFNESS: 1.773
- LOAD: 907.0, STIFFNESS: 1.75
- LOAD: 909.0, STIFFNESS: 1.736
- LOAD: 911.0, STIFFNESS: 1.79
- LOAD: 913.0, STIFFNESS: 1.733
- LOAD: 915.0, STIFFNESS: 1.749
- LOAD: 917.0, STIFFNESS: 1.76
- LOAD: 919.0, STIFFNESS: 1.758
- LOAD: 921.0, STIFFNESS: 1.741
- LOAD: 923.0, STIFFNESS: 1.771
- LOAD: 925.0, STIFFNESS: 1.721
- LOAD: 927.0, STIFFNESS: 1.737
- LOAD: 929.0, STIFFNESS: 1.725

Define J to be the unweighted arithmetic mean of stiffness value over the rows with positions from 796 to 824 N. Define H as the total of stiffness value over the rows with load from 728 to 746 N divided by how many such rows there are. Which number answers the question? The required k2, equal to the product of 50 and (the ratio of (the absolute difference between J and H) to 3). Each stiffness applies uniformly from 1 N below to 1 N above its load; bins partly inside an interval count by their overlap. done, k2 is 1.1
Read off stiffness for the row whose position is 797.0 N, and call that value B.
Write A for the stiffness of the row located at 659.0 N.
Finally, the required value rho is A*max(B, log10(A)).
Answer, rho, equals 3.23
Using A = 1.836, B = 1.759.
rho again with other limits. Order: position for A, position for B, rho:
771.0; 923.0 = 3.04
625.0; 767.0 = 3.87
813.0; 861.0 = 2.91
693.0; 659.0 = 3.50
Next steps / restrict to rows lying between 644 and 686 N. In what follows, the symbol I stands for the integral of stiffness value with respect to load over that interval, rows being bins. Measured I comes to 77.4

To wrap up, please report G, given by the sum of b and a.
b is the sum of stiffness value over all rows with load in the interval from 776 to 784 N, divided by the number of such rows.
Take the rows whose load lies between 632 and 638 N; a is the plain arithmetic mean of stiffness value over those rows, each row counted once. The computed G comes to 3.70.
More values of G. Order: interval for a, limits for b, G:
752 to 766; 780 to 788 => 3.45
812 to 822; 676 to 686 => 3.53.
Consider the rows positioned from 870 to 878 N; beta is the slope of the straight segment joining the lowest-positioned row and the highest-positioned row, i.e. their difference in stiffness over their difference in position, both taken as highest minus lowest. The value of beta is -0.0040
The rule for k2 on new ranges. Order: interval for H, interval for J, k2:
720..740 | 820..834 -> 2.0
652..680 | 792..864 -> 2.1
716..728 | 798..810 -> 0.0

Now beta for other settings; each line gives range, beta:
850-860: 0.0030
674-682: -0.0040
